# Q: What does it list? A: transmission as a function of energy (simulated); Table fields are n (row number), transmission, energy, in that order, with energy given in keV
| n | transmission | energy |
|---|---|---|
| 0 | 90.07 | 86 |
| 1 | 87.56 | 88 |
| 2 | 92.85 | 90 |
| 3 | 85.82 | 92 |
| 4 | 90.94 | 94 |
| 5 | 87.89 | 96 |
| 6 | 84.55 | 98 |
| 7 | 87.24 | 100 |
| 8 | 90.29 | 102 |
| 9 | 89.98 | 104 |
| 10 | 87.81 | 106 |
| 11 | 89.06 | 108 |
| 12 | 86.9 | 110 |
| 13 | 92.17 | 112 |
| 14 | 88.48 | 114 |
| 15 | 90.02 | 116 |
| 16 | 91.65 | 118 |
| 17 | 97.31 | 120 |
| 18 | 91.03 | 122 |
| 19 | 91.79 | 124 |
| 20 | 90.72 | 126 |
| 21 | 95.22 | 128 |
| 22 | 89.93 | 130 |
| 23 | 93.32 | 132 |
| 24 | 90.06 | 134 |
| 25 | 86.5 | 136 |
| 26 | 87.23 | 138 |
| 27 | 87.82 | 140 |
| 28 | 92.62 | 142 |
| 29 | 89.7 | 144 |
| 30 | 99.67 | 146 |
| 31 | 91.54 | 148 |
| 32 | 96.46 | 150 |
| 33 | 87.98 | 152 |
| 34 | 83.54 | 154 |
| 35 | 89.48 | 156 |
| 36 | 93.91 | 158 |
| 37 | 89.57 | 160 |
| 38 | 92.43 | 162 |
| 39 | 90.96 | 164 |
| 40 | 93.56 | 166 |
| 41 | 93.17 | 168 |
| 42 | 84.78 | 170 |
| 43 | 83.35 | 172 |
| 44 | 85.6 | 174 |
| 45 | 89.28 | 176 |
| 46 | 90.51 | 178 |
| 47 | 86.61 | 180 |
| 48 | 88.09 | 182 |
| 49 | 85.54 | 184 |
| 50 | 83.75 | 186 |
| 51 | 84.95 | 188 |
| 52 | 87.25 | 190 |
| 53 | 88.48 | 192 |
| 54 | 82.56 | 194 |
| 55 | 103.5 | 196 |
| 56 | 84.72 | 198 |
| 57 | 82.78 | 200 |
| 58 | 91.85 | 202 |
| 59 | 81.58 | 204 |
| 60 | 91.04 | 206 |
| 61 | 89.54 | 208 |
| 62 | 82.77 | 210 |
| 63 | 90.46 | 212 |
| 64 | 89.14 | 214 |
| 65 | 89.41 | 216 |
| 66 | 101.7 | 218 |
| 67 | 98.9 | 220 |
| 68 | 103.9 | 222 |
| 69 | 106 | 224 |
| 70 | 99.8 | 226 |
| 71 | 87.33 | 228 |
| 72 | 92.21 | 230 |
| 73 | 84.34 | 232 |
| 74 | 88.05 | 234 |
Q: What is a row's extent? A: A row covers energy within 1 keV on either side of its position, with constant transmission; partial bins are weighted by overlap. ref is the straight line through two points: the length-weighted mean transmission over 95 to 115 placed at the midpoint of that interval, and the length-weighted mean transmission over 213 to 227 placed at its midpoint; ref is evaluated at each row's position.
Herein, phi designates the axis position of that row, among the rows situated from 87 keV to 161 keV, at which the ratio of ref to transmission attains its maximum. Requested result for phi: 154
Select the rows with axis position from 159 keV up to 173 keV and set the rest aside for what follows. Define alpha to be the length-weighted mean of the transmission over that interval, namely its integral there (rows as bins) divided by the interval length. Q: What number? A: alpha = 89.7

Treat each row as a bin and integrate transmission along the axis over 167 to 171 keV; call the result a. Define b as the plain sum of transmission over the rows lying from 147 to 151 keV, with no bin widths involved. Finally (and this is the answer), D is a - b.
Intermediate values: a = 356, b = 188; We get 168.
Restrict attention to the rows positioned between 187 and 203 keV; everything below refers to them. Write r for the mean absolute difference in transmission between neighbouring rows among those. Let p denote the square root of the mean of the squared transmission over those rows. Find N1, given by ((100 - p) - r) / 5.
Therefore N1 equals 0.6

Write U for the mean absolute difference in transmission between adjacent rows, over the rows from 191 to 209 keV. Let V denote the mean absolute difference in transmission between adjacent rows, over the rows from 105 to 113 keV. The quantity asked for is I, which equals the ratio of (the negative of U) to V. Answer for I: -3.4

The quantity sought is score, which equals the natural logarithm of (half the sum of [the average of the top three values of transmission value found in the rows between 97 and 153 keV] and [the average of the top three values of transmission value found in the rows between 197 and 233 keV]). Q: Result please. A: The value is 4.61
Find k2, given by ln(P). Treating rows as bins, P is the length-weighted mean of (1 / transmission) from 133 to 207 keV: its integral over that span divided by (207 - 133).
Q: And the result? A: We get -4.49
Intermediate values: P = 0.0113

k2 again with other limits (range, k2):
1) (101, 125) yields -4.51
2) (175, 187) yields -4.47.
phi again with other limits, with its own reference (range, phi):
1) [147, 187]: 186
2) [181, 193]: 186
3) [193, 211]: 204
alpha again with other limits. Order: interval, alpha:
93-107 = 88.4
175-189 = 87.0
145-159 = 91.8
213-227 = 98.4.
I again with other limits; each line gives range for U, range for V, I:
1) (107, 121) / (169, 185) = -1.4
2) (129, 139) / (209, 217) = -0.9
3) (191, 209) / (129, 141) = -4.2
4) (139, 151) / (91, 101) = -1.7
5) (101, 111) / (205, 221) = -0.3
